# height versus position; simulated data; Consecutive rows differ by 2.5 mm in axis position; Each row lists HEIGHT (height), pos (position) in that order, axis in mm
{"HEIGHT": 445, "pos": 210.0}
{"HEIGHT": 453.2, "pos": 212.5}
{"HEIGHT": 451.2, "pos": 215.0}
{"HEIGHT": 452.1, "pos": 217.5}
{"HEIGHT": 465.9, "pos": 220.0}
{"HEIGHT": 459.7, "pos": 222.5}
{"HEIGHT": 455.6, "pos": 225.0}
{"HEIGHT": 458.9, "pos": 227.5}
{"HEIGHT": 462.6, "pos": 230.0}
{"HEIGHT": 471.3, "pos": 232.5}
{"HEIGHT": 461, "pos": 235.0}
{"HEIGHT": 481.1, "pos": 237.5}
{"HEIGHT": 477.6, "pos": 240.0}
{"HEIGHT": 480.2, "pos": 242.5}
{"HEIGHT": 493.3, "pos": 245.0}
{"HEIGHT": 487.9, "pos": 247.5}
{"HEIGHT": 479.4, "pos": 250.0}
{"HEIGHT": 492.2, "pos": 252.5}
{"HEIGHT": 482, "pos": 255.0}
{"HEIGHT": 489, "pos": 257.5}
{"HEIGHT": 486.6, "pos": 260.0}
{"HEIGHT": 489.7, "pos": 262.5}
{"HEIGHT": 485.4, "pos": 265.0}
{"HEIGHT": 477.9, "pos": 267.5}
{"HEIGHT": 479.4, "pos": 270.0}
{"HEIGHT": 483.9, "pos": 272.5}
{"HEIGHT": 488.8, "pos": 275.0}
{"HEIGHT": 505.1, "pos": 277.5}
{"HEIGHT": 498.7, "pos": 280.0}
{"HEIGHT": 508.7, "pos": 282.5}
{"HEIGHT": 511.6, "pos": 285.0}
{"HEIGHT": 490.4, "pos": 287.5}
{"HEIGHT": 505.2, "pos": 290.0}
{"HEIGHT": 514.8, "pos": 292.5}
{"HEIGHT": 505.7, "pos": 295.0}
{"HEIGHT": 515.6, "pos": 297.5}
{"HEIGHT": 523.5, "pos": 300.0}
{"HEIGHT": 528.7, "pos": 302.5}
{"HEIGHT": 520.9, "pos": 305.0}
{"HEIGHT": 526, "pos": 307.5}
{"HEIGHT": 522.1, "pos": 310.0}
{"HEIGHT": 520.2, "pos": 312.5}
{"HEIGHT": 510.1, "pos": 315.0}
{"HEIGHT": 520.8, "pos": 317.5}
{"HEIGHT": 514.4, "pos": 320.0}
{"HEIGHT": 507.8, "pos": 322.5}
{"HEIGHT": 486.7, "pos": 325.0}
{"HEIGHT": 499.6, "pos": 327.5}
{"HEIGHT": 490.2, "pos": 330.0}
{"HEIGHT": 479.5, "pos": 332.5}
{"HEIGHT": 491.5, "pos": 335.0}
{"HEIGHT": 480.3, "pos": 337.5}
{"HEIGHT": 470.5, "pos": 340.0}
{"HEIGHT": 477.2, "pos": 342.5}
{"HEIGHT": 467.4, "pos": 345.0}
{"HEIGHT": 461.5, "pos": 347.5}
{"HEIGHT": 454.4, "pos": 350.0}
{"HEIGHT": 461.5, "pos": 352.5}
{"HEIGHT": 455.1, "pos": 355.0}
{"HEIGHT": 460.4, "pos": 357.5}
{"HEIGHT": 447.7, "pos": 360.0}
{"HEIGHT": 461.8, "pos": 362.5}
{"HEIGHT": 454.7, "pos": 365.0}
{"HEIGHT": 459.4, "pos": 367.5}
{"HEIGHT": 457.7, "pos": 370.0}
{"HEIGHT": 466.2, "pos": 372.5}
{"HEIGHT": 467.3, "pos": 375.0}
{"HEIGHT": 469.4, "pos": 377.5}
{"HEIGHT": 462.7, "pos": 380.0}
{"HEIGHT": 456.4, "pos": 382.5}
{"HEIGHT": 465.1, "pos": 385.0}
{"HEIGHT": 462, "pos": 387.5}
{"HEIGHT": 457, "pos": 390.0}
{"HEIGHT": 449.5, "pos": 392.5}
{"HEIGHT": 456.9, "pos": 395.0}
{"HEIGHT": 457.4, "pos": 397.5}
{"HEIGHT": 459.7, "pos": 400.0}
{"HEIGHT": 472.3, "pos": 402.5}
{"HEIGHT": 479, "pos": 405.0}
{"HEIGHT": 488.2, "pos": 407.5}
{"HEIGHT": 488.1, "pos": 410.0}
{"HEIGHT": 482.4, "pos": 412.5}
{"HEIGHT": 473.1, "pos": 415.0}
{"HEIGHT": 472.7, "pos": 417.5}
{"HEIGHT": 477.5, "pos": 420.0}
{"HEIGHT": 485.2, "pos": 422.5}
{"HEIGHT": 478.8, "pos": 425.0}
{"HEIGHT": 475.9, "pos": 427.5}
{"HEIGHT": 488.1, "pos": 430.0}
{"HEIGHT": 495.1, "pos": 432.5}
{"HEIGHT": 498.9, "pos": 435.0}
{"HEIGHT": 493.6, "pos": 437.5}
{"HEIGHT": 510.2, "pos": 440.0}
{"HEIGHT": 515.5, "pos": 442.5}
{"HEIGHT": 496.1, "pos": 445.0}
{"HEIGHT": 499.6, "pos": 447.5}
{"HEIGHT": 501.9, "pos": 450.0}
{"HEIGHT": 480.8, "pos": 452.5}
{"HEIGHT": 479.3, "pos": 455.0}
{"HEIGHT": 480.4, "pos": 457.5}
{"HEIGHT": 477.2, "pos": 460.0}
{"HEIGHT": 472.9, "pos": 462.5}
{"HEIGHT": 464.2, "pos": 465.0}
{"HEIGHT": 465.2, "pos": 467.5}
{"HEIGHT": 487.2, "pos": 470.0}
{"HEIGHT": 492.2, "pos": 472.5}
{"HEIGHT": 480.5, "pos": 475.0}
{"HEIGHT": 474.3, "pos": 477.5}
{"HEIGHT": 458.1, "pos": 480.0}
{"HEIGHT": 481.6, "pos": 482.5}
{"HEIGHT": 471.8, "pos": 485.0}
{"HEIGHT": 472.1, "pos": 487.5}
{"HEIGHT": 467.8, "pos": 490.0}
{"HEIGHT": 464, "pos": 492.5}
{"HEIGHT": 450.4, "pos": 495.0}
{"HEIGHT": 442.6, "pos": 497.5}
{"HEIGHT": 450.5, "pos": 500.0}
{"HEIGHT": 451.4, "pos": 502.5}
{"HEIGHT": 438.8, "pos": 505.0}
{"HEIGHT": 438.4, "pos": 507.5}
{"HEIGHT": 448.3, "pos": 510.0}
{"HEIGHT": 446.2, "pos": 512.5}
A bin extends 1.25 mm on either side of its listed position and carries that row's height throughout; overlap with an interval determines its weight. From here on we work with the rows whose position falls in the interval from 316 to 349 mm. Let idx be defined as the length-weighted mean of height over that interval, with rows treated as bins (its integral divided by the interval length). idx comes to 488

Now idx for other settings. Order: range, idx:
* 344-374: 459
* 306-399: 476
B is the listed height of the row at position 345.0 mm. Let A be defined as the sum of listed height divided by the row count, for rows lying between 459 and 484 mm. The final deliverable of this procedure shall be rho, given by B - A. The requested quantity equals -8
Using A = 475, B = 467.4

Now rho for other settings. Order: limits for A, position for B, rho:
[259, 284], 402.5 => -18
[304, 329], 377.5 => -43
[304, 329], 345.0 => -45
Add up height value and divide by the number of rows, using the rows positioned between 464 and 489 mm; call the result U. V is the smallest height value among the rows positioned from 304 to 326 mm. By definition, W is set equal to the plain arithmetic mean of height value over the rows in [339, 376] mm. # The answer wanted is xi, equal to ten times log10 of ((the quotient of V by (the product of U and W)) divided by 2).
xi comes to -29.54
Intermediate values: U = 475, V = 486.7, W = 462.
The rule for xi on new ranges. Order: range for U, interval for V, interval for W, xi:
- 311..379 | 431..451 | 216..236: -29.50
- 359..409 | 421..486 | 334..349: -29.82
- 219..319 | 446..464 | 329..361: -29.90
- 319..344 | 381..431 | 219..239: -30.05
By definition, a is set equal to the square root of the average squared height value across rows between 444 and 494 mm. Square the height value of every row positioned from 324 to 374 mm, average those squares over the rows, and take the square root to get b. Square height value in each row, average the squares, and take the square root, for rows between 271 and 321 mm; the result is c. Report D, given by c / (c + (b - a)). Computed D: 1.02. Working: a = 479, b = 469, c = 511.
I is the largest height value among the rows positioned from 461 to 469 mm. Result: 472.9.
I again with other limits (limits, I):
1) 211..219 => 453.2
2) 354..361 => 460.4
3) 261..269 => 489.7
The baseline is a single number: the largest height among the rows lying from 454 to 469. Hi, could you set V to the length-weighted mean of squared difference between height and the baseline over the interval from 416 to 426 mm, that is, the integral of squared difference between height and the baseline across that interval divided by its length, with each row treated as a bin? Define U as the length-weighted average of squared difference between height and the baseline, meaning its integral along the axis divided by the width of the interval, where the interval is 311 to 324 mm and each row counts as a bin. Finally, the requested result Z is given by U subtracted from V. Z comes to -1164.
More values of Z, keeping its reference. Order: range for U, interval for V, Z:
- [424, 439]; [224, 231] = 314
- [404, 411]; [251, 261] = 21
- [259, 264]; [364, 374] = 381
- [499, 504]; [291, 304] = 529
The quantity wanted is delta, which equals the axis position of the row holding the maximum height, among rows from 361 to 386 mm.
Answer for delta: 377.5 mm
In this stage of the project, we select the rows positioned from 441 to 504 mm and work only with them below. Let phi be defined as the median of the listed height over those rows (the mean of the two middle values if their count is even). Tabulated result 474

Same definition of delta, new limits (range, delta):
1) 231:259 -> 245.0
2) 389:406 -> 405.0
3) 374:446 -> 442.5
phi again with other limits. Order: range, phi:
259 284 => 488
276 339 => 509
